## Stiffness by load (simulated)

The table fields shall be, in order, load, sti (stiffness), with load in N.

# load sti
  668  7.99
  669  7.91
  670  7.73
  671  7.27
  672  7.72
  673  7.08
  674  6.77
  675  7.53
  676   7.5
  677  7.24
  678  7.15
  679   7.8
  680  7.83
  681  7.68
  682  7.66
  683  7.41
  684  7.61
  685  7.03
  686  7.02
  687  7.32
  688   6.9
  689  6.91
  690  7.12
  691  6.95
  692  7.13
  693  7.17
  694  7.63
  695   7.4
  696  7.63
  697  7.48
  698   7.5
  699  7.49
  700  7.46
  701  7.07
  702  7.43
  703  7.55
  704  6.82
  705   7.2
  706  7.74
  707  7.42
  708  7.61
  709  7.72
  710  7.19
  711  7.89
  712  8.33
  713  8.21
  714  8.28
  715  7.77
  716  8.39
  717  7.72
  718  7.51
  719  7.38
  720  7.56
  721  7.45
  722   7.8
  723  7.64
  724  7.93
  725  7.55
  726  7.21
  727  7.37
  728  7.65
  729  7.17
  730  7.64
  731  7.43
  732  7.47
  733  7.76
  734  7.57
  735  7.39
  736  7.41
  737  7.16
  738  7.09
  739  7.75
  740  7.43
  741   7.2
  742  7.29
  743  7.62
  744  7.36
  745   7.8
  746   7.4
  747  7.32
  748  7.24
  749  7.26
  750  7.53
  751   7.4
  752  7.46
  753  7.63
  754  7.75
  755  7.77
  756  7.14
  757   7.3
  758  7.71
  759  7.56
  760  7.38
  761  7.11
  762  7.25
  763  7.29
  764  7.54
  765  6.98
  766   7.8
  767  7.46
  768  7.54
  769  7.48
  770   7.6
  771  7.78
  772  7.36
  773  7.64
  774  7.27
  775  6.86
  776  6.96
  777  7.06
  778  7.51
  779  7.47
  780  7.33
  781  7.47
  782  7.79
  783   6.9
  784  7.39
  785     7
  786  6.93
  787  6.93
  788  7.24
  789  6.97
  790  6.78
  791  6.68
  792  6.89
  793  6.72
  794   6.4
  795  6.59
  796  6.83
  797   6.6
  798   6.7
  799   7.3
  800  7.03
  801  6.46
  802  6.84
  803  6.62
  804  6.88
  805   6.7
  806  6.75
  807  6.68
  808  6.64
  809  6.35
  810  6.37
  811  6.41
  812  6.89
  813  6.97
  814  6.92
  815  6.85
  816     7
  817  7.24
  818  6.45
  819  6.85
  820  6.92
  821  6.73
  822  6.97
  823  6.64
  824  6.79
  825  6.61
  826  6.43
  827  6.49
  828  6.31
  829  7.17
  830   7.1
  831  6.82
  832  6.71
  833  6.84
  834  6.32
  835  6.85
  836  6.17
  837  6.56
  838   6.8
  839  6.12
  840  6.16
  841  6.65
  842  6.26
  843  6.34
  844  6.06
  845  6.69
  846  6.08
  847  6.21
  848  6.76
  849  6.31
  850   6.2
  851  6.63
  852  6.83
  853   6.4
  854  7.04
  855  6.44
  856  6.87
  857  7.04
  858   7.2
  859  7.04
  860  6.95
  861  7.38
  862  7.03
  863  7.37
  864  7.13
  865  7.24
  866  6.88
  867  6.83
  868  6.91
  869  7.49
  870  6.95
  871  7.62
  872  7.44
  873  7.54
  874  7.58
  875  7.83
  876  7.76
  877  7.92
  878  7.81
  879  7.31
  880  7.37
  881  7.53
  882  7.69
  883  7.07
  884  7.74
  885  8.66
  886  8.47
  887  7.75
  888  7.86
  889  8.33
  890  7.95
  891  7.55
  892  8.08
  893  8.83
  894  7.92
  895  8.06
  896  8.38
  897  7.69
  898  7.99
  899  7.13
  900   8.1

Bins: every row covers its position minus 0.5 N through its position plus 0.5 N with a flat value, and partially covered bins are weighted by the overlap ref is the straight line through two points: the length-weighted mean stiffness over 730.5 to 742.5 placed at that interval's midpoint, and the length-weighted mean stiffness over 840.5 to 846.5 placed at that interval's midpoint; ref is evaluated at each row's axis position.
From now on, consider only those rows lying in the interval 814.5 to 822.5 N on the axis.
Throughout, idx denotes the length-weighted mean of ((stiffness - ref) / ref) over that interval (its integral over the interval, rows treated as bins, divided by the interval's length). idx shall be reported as 0.043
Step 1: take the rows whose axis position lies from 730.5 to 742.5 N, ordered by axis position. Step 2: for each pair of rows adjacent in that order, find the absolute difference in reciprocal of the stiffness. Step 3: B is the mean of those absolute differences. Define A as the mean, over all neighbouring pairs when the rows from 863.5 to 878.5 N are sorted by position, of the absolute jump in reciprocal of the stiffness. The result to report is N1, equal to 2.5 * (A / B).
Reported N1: 2.9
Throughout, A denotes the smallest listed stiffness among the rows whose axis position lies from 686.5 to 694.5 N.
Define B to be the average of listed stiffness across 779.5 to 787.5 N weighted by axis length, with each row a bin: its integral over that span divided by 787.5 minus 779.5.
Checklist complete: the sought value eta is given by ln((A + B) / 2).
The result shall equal 1.95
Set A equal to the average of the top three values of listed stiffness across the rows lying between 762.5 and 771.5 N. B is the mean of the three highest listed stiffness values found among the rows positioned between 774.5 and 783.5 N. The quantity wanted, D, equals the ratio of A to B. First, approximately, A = 7.7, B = 7.6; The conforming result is 1.018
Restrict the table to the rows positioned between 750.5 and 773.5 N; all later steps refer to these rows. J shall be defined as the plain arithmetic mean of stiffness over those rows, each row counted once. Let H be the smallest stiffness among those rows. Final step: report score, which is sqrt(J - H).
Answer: 0.704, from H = 6.98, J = 7.48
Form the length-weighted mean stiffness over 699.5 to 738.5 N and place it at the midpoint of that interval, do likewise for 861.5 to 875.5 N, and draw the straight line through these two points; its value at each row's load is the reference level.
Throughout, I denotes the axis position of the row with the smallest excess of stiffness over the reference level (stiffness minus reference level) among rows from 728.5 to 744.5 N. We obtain 738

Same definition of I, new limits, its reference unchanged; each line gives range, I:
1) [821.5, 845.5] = 844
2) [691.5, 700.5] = 692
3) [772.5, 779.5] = 775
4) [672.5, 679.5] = 674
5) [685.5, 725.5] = 704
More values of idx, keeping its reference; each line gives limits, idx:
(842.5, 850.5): 0.002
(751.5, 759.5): 0.044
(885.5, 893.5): 0.376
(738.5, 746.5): 0.017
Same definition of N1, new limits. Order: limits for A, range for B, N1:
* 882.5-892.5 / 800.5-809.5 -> 4.6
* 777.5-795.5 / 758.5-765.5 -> 2.8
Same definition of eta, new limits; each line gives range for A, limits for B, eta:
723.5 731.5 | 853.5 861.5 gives 1.96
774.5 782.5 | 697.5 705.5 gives 1.96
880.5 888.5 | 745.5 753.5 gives 1.98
